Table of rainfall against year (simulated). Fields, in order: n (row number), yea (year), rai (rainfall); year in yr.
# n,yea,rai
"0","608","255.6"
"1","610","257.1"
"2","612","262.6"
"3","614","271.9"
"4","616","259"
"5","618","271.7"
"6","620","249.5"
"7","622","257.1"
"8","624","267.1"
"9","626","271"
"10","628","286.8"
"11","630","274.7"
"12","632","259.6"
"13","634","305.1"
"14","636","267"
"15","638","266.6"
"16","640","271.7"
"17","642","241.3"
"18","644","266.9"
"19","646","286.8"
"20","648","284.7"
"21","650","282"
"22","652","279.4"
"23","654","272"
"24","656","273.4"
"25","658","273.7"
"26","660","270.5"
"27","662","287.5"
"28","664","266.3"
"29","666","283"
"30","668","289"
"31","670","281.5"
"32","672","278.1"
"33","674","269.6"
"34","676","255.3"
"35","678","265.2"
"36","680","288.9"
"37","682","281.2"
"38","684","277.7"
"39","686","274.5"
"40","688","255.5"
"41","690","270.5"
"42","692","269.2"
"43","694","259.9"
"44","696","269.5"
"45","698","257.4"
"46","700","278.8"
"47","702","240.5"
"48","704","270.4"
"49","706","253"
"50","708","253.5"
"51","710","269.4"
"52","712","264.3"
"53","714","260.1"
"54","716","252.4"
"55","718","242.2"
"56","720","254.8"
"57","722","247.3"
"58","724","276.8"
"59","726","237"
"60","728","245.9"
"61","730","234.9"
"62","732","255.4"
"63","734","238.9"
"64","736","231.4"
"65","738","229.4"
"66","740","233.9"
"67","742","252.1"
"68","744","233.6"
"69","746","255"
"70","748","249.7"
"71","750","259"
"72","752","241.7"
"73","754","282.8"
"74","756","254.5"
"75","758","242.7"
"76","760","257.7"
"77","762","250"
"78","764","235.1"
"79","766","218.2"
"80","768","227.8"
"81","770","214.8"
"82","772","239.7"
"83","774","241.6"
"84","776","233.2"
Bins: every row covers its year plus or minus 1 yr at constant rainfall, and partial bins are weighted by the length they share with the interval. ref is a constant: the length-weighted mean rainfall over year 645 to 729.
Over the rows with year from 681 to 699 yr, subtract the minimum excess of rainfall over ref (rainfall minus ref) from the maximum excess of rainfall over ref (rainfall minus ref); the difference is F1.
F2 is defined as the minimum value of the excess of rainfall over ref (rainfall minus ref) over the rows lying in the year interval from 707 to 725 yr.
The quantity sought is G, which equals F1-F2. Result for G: 51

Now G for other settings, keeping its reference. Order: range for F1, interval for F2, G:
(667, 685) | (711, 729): 65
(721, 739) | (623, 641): 56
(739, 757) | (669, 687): 62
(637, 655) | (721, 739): 84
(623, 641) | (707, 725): 71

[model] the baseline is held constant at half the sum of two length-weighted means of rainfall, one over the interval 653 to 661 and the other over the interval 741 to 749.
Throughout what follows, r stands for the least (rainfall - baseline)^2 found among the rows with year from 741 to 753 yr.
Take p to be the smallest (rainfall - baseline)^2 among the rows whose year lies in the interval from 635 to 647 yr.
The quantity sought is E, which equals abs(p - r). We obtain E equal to 43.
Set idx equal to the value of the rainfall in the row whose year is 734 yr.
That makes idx 238.9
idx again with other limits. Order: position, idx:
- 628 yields 286.8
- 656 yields 273.4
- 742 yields 252.1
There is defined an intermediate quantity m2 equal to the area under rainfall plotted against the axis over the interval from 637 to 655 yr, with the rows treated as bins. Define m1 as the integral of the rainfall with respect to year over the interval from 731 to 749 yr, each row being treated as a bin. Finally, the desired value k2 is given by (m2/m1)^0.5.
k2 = 1.06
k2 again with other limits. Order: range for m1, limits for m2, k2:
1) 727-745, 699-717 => 1.04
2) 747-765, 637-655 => 1.04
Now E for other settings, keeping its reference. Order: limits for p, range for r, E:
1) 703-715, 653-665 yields 40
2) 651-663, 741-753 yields 109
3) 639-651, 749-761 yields 47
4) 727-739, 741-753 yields 20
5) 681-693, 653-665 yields 19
